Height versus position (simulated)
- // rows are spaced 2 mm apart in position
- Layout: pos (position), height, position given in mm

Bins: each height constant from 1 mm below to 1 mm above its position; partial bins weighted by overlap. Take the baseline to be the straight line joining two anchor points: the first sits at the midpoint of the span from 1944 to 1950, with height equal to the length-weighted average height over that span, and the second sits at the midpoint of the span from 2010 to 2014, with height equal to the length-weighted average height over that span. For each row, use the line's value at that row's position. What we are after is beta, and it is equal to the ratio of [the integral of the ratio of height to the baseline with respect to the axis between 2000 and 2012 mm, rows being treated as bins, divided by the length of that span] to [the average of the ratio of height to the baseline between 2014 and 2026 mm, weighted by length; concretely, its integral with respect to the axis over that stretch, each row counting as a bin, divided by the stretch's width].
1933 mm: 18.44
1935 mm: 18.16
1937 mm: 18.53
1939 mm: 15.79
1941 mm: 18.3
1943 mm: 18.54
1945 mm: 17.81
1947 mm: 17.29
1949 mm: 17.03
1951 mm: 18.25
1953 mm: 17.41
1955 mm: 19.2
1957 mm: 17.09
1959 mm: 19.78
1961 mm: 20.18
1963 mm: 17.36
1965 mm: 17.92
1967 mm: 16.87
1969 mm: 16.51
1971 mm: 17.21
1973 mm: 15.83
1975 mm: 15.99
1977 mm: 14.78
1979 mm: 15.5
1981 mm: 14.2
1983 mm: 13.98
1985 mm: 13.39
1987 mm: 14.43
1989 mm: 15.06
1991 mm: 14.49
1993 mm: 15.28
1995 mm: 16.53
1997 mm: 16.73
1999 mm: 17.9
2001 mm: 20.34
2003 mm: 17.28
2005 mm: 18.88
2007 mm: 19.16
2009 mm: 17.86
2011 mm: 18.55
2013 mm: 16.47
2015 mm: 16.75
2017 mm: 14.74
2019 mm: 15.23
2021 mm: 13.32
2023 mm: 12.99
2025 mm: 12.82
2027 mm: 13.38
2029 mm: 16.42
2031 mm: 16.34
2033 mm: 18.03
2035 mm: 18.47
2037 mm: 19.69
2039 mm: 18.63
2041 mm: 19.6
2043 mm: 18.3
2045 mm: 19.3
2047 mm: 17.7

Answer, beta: 1.31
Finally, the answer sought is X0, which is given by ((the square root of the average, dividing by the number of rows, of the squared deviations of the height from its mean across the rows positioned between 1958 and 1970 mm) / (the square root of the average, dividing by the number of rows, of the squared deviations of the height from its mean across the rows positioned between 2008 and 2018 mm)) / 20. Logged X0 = 0.054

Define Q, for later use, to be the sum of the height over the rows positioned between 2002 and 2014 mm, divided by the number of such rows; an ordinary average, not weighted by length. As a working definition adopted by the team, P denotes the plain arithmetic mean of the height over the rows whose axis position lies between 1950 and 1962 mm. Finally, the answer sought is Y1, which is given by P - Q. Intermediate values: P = 18.7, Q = 18.0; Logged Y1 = 0.6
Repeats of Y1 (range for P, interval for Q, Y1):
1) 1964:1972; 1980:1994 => 2.7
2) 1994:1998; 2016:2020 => 1.6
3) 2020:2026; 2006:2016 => -4.7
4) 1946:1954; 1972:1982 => 2.2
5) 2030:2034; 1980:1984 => 3.1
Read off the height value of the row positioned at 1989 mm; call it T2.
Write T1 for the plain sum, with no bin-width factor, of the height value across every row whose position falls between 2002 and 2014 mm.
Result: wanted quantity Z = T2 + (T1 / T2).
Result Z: 22.2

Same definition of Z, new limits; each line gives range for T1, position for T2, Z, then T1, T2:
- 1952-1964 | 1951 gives 24.3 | 111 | 18.25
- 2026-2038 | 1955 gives 24.5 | 102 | 19.2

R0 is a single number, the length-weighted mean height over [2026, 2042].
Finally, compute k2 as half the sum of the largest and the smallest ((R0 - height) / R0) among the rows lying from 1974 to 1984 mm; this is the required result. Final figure 0.147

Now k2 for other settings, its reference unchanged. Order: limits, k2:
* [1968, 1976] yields 0.060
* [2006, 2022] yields 0.076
